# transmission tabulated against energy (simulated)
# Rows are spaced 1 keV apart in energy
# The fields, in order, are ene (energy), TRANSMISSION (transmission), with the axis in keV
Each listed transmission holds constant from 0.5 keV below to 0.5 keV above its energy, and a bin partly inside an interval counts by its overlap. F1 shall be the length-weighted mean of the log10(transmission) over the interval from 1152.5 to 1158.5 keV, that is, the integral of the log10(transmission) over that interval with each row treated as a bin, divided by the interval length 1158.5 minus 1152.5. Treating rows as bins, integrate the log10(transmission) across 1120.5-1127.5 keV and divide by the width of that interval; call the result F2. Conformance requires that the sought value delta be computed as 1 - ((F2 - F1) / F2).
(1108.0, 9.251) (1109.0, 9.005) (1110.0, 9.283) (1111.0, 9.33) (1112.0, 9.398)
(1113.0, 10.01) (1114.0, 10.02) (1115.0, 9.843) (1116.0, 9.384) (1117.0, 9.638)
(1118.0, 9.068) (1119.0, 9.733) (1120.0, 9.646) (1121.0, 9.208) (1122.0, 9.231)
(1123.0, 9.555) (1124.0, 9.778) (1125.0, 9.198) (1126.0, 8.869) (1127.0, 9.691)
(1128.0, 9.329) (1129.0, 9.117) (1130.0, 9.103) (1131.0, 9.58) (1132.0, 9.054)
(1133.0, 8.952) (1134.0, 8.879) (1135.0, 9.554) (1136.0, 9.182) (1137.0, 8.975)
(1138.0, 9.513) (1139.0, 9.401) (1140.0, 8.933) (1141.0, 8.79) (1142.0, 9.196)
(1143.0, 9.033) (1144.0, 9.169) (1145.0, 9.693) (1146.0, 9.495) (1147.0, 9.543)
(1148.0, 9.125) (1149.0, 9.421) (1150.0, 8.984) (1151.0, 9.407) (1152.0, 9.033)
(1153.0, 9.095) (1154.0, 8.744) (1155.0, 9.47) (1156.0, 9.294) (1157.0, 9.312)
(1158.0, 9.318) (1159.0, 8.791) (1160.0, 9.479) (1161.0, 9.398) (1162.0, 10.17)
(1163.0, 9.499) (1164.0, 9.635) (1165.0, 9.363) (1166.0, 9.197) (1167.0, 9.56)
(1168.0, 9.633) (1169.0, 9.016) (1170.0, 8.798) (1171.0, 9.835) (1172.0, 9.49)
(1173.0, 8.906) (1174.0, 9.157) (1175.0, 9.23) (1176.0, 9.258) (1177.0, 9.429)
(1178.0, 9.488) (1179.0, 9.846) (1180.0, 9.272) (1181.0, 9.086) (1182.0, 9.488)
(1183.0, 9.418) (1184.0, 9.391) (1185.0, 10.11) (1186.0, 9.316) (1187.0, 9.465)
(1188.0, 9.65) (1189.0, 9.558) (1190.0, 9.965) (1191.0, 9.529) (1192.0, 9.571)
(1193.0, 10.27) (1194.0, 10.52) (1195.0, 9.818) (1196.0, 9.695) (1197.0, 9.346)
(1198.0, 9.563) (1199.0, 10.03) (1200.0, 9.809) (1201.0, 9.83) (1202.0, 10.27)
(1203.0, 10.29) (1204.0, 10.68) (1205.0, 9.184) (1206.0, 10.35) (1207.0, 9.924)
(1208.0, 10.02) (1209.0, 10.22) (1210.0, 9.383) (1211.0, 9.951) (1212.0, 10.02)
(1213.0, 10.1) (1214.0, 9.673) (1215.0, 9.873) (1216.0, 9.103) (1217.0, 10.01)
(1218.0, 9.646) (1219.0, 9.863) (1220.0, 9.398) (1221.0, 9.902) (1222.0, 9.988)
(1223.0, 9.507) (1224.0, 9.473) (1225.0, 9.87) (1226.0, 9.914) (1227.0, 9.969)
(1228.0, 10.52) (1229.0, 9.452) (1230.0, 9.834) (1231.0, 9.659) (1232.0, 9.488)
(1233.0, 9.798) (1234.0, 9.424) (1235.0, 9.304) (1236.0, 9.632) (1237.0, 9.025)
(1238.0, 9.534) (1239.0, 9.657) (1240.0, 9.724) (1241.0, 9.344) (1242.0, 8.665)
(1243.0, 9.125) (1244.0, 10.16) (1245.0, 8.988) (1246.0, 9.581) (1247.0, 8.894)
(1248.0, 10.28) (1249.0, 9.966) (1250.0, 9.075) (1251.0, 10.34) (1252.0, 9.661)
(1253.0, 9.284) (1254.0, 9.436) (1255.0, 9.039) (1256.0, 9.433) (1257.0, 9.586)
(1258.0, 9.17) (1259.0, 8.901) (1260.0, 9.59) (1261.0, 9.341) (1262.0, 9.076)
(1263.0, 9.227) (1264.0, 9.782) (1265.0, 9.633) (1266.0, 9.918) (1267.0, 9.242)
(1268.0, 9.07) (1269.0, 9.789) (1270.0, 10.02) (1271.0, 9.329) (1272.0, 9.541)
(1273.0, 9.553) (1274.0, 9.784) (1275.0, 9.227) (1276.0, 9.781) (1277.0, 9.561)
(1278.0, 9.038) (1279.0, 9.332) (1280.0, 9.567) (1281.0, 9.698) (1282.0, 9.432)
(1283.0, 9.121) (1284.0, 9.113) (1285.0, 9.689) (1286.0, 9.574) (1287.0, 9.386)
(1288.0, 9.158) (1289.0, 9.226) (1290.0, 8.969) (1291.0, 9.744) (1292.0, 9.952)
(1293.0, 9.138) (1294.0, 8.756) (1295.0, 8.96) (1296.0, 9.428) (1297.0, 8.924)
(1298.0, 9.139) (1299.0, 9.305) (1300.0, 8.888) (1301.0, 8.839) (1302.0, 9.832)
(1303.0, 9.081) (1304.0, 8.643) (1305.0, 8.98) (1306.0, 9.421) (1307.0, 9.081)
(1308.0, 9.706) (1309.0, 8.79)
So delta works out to 0.99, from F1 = 0.964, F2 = 0.971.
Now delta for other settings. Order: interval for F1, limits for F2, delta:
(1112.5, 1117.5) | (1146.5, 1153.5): 1.03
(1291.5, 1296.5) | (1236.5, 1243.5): 1.00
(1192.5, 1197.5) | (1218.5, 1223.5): 1.01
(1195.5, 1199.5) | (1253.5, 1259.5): 1.02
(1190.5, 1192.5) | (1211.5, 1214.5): 0.98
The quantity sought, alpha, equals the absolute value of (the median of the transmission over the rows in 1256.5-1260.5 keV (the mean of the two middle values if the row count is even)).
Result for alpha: 9.4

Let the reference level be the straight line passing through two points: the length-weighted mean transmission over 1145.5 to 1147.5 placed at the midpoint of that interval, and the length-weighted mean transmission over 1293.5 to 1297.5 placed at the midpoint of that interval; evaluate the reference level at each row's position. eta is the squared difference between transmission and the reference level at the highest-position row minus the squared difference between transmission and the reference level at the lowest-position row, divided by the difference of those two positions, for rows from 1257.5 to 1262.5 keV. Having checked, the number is 0.00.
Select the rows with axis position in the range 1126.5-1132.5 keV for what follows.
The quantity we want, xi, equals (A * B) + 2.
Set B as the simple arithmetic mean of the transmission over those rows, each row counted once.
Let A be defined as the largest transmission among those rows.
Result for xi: 92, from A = 9.691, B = 9.31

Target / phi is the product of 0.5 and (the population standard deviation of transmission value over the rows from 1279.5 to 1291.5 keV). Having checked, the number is 0.13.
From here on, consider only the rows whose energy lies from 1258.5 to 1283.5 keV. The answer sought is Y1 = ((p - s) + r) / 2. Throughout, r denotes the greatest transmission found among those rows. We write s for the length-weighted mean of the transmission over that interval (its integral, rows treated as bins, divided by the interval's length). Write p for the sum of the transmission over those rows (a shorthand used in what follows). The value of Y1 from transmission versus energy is 119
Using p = 237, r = 10.02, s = 9.46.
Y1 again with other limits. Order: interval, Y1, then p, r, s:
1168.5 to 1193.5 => 119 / 237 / 10.27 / 9.46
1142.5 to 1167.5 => 117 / 233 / 10.17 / 9.33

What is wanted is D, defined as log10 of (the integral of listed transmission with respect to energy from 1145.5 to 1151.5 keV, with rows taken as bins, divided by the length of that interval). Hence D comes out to 0.97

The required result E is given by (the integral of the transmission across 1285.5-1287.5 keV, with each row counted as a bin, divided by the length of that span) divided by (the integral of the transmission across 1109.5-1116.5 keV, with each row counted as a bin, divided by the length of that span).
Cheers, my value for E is 0.99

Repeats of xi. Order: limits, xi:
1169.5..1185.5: 97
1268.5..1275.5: 98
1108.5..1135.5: 96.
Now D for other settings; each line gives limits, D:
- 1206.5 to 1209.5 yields 1.00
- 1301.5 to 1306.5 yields 0.96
